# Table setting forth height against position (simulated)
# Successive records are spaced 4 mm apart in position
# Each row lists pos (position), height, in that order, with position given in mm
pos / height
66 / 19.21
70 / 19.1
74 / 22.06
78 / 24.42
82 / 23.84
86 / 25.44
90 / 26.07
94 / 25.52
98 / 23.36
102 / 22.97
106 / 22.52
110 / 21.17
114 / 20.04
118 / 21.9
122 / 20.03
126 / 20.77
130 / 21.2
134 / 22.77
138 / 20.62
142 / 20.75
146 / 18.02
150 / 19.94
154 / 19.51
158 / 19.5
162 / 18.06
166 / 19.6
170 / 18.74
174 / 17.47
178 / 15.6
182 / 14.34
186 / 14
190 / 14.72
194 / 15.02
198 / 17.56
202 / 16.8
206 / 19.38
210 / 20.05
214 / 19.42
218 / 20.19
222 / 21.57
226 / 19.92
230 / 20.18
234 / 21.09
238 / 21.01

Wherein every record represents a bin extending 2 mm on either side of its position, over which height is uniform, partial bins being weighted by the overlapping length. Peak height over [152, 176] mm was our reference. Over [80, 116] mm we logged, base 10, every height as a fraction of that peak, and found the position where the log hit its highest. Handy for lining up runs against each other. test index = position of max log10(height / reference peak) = 90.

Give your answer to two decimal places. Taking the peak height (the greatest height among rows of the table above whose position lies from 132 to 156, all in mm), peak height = 22.77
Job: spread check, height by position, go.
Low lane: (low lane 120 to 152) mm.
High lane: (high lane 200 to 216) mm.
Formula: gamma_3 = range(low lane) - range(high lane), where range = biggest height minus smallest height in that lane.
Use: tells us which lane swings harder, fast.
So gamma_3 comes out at 1.5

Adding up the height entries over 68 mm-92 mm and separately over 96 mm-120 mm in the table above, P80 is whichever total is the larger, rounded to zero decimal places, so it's 141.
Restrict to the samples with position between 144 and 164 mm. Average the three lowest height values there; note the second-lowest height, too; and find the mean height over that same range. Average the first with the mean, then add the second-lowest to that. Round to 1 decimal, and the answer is 36.8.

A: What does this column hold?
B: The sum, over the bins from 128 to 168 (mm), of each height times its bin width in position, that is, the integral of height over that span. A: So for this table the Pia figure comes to 800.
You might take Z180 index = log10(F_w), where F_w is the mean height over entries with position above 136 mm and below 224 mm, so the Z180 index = 1.26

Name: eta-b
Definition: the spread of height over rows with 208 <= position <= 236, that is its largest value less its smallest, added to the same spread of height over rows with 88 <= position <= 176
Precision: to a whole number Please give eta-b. 11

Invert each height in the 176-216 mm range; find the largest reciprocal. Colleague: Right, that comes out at 0.071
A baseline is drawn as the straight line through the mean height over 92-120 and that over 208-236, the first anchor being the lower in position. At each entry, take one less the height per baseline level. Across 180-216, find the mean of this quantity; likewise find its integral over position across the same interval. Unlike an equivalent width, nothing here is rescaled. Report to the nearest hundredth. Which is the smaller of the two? 0.19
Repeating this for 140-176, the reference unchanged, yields 0.11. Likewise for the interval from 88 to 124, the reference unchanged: -0.17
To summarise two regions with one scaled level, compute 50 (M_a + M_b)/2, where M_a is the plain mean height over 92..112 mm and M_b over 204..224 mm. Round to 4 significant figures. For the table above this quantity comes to 1081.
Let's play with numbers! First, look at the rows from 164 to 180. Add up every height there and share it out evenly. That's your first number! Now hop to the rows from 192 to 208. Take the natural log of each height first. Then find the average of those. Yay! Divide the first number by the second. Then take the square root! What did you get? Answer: 2.5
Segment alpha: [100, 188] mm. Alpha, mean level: 19.5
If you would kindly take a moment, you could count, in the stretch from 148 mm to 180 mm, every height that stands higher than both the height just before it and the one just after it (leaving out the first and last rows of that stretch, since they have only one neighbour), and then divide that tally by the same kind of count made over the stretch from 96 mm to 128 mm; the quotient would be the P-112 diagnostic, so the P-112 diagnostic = 1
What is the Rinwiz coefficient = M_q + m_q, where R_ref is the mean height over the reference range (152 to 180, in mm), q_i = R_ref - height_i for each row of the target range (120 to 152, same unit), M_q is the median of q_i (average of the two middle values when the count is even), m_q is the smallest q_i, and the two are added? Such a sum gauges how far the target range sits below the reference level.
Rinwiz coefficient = -6.7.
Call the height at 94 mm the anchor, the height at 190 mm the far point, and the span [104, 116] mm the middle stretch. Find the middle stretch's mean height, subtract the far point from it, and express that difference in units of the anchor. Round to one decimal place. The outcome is 0.3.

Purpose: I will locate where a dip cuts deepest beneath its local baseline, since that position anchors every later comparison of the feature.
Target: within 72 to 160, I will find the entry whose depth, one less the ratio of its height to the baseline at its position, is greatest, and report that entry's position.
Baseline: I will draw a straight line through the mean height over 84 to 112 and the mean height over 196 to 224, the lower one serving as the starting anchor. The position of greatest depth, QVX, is 146 mm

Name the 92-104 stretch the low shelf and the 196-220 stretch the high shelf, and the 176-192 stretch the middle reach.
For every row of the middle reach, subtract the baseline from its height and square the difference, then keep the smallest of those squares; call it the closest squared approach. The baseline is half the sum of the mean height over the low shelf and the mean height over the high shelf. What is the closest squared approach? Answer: 33.9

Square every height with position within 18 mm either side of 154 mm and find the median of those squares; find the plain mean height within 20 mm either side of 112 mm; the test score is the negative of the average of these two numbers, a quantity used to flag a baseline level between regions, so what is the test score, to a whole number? -201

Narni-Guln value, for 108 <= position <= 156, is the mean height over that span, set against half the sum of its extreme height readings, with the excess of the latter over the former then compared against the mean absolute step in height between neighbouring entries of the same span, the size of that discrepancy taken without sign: 1.5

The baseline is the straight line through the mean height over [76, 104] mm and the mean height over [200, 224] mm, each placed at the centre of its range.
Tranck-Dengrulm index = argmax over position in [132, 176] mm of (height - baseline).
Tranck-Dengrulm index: 134 mm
